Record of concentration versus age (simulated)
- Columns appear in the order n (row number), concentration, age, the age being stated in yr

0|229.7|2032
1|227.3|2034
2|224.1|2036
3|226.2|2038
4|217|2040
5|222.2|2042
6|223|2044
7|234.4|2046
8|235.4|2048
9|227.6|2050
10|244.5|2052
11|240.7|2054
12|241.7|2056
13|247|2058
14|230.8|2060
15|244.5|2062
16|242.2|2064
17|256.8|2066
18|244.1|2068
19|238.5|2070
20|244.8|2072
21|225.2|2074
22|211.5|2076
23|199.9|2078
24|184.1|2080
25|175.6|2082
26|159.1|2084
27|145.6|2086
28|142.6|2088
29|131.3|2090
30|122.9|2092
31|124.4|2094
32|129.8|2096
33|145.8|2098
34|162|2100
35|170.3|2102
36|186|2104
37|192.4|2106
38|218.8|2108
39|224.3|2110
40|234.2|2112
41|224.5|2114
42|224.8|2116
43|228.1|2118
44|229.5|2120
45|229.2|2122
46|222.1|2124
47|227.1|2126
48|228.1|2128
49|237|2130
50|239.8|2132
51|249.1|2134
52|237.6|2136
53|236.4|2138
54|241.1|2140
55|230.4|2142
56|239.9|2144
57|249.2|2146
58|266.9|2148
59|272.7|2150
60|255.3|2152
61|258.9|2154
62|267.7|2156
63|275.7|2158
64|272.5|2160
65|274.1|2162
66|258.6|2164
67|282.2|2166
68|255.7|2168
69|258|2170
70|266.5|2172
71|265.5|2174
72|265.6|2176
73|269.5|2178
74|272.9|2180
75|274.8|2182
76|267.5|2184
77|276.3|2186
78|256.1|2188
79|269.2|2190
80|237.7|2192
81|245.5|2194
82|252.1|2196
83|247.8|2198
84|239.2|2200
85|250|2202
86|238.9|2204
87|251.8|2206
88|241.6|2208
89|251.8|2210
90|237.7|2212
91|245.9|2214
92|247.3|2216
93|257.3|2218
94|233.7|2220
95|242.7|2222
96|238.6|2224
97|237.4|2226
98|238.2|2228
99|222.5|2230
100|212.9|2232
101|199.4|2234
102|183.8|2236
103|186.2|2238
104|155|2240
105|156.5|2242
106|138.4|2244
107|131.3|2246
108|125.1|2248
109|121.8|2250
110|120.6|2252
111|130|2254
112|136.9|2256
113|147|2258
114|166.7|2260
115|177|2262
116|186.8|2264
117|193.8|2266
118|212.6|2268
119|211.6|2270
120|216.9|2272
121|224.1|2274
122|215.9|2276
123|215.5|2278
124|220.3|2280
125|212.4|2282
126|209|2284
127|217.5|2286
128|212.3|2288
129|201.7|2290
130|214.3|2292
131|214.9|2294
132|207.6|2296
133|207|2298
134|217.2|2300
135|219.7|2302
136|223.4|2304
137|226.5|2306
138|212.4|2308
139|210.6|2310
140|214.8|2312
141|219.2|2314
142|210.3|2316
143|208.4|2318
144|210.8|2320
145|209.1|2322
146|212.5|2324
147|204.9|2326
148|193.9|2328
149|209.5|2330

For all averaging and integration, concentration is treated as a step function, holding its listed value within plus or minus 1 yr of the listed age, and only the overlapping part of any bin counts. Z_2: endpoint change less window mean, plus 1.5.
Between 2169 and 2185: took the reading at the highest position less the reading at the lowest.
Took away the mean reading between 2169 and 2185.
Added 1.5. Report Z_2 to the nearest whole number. -257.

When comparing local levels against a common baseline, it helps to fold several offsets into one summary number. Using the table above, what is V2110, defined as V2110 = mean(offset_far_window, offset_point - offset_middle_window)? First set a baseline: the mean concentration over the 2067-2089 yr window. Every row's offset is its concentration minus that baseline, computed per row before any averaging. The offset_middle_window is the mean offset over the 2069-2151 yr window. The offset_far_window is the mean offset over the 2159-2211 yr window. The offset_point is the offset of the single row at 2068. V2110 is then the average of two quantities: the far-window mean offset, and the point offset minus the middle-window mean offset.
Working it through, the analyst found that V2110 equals 50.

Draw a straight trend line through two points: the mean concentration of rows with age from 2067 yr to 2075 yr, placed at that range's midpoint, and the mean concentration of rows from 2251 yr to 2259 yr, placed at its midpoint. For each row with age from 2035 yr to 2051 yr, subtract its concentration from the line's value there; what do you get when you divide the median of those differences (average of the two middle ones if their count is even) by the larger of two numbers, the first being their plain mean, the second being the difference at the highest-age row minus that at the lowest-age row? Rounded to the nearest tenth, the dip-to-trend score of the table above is 1.1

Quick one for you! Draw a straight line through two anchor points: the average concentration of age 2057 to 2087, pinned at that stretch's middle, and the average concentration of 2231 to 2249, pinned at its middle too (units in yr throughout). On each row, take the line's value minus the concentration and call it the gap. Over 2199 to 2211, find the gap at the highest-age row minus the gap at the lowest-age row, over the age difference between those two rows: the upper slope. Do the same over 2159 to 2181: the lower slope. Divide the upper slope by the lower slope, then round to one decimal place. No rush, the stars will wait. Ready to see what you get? 4.8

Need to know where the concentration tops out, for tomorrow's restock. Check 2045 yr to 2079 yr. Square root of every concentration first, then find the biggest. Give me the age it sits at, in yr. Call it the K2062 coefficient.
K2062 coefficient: 2066 yr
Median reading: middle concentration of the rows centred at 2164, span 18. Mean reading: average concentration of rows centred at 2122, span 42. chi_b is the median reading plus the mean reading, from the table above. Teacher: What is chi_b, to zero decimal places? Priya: 492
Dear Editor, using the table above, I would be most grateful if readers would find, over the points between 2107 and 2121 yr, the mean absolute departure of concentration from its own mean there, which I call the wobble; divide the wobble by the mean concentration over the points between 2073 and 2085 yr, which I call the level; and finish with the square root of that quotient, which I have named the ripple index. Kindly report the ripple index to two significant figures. 0.14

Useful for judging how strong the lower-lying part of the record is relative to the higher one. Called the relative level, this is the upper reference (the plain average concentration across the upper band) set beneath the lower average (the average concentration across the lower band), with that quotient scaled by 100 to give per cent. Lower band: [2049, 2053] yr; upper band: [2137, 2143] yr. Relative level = 100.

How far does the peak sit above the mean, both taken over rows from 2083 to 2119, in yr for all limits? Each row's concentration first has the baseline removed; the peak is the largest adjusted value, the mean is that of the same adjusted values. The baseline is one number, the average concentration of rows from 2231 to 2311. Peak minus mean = 58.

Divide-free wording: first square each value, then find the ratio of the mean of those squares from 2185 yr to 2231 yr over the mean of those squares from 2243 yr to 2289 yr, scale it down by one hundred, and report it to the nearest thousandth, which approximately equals 0.018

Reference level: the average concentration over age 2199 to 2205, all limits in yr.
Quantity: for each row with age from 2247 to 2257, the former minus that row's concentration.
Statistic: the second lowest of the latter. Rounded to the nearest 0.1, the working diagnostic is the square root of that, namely 10.6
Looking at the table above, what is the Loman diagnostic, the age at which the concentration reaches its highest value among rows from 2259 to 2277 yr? 2274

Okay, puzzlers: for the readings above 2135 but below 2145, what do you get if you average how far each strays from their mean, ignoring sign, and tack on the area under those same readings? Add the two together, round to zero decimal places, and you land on 2374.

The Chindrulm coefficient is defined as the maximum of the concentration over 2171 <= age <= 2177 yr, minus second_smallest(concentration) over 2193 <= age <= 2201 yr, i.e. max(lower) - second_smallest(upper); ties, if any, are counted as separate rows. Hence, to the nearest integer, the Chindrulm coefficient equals 21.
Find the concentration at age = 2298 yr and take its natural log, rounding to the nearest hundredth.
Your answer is 5.33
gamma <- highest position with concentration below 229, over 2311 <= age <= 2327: 2326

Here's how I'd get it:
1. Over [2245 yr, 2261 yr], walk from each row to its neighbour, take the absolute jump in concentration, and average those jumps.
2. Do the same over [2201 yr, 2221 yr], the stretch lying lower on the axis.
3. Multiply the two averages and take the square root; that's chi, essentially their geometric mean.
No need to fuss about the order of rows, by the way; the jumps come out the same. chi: 9.6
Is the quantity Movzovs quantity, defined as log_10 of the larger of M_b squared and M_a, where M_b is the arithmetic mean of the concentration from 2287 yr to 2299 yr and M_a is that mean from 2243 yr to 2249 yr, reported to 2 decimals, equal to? 4.64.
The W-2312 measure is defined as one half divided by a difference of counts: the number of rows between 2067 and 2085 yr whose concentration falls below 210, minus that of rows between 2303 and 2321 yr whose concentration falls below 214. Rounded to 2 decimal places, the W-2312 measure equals -0.50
